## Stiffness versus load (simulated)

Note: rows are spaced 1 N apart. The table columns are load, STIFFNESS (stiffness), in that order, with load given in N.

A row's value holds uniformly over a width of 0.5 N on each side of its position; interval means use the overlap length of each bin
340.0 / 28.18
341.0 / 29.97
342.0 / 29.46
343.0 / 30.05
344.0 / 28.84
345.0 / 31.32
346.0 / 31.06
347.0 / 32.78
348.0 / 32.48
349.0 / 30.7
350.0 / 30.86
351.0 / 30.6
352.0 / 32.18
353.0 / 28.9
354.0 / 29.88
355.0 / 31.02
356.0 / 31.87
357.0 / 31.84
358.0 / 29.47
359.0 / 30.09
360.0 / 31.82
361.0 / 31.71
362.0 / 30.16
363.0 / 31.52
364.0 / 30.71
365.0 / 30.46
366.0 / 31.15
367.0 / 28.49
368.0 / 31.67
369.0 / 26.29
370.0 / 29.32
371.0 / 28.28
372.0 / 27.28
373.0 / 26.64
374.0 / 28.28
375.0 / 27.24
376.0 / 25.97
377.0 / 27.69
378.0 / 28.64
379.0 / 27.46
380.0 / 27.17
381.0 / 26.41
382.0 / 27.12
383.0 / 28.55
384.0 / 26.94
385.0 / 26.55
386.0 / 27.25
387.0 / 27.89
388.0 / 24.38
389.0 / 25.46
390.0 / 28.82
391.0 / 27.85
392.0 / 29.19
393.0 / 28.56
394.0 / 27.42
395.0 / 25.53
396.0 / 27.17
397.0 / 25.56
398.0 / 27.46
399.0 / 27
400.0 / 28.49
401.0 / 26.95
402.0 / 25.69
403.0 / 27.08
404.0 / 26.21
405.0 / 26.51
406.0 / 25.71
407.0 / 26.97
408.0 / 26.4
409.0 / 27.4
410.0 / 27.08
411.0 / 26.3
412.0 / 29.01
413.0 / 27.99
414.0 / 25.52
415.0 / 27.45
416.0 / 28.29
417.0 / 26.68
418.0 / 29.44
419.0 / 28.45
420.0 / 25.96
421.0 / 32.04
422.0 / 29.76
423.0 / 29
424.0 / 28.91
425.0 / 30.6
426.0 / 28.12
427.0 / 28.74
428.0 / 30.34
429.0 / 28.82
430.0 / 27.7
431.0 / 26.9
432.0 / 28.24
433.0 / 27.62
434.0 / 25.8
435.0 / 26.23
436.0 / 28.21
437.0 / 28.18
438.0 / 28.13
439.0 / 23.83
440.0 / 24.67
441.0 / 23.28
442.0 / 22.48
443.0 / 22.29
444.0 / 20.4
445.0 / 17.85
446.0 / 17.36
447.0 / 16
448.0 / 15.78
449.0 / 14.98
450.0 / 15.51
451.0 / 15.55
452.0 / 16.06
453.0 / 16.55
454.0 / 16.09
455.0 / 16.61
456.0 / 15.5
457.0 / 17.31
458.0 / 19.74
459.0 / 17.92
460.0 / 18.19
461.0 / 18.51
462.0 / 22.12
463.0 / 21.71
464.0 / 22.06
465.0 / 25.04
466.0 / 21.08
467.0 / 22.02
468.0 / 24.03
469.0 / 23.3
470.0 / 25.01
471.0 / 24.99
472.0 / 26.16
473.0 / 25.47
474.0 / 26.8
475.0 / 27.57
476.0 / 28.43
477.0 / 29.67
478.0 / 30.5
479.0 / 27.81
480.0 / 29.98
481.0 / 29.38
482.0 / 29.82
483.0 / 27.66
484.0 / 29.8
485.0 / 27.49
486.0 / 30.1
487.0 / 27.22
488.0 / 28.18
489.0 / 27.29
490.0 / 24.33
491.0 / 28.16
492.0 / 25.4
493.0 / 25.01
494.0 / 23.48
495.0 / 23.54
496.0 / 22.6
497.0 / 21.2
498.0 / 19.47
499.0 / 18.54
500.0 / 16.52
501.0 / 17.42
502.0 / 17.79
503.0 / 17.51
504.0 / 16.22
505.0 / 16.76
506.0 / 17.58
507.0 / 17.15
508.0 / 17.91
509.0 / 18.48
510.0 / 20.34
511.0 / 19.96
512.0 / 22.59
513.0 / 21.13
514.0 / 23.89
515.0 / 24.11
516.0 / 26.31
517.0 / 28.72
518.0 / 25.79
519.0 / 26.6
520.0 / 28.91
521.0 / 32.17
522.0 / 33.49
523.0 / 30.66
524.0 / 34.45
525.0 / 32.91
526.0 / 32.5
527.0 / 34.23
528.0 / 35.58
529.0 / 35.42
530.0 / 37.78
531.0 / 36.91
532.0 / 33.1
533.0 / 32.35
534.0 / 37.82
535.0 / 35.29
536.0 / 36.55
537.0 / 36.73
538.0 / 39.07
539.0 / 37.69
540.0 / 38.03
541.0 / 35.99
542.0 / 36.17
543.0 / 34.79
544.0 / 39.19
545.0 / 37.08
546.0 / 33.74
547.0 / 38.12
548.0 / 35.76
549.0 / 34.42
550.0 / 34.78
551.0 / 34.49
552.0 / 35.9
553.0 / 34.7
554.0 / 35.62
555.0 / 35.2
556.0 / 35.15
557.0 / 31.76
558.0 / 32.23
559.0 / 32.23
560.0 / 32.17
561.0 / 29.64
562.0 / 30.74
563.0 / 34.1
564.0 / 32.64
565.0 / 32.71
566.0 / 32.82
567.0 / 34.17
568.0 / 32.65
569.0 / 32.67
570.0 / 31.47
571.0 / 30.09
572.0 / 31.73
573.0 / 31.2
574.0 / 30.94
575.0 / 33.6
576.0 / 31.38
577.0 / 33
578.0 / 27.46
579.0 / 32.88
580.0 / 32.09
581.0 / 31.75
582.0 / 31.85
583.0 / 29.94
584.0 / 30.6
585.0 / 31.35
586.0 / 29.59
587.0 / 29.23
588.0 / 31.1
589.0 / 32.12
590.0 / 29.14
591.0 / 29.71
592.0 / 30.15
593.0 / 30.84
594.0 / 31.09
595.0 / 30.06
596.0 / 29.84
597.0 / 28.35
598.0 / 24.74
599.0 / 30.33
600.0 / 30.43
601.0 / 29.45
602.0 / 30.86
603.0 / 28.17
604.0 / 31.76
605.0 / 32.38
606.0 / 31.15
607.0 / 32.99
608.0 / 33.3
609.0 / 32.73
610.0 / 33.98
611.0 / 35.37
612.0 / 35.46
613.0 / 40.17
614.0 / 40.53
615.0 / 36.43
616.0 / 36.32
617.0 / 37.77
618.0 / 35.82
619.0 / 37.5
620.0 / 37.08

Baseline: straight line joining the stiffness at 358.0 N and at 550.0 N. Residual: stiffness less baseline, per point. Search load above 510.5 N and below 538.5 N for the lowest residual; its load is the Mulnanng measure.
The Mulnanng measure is 511.0 N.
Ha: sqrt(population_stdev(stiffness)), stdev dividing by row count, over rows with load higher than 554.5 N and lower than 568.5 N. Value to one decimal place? 1.2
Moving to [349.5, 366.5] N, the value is 1.0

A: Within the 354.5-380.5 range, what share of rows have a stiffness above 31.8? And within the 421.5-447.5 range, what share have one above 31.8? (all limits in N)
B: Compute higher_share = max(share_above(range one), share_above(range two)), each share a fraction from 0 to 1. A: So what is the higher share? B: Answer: 0.12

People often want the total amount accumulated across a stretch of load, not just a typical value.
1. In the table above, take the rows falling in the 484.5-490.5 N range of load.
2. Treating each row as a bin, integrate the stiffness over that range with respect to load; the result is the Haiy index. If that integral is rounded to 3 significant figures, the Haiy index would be 165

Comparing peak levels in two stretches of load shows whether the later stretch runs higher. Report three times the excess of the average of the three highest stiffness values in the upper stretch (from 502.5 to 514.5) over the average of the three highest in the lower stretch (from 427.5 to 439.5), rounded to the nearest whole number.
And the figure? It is -20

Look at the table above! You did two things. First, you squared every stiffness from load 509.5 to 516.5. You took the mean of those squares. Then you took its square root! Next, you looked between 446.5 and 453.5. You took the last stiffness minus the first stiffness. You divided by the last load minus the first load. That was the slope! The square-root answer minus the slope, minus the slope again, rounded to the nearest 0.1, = 22.5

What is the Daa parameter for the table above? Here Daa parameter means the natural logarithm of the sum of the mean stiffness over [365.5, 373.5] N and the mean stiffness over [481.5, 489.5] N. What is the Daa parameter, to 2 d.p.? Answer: 4.04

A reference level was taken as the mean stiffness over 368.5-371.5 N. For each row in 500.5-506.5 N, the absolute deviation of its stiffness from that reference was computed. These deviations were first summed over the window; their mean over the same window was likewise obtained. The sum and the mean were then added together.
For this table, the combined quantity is 75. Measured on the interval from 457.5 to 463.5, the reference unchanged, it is 58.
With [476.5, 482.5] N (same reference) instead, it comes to 11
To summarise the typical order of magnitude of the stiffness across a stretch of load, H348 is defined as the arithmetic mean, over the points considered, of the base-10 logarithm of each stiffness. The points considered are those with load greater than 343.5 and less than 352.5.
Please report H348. 1.494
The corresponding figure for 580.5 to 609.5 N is 1.484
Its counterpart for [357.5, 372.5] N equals 1.475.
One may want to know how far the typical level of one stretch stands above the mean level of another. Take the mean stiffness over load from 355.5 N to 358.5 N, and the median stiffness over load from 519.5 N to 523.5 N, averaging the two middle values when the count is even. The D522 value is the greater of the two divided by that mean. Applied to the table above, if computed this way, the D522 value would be 1.01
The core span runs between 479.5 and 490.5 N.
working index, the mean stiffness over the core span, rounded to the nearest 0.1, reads 28.3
